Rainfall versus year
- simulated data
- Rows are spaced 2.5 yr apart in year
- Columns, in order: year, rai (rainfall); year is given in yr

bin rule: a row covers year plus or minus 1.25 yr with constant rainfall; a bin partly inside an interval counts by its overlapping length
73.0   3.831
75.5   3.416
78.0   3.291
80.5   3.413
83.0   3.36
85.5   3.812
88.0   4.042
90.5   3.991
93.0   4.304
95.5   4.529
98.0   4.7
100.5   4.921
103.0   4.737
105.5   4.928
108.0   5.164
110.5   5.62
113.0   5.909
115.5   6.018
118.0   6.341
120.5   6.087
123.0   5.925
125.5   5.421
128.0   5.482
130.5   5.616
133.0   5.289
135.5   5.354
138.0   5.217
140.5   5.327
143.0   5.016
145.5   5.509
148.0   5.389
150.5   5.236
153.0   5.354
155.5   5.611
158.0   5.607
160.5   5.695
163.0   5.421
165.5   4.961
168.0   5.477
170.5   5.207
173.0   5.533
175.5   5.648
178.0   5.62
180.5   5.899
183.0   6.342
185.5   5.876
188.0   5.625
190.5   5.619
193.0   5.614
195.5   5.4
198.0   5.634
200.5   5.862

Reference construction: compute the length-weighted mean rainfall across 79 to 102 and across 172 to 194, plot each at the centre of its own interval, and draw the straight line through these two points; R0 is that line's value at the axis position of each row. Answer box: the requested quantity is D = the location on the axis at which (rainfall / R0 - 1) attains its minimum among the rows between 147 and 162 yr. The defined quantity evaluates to 150.5 yr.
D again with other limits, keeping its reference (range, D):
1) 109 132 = 125.5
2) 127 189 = 165.5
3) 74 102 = 83.0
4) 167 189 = 170.5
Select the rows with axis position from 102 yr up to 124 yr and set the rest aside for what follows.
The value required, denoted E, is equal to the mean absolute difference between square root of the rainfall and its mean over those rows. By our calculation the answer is 0.099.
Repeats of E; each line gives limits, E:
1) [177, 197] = 0.045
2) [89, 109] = 0.068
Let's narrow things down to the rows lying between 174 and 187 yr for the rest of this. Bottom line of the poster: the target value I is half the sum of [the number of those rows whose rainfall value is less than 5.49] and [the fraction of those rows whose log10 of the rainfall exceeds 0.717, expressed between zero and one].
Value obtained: 0.5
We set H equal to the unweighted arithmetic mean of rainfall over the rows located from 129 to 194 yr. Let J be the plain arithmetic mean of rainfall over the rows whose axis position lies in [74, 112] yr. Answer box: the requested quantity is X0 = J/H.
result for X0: 0.78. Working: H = 5.50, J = 4.3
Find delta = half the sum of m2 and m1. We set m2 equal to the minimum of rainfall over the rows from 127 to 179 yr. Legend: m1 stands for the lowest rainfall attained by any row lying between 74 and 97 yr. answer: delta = 4.1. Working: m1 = 3.291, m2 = 4.961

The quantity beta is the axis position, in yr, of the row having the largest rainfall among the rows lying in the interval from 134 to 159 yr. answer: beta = 155.5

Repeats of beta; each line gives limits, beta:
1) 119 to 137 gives 120.5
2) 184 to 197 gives 185.5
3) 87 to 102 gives 100.5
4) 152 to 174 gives 160.5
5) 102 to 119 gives 118.0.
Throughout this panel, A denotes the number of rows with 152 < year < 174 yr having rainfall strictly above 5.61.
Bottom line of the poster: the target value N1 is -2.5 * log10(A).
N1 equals -0.8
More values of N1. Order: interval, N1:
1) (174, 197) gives -2.3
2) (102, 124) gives -1.9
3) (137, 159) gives 0.0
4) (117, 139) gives -1.5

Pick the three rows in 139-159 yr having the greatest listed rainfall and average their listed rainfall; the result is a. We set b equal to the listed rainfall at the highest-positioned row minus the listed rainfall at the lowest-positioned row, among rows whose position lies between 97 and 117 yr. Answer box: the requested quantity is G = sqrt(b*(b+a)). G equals 3.0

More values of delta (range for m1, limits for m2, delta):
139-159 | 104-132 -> 5.0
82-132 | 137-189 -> 4.2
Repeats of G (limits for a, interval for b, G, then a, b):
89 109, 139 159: 1.2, 5.00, 0.3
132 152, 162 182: 1.7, 5.42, 0.5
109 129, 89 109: 2.9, 6.15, 1.2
